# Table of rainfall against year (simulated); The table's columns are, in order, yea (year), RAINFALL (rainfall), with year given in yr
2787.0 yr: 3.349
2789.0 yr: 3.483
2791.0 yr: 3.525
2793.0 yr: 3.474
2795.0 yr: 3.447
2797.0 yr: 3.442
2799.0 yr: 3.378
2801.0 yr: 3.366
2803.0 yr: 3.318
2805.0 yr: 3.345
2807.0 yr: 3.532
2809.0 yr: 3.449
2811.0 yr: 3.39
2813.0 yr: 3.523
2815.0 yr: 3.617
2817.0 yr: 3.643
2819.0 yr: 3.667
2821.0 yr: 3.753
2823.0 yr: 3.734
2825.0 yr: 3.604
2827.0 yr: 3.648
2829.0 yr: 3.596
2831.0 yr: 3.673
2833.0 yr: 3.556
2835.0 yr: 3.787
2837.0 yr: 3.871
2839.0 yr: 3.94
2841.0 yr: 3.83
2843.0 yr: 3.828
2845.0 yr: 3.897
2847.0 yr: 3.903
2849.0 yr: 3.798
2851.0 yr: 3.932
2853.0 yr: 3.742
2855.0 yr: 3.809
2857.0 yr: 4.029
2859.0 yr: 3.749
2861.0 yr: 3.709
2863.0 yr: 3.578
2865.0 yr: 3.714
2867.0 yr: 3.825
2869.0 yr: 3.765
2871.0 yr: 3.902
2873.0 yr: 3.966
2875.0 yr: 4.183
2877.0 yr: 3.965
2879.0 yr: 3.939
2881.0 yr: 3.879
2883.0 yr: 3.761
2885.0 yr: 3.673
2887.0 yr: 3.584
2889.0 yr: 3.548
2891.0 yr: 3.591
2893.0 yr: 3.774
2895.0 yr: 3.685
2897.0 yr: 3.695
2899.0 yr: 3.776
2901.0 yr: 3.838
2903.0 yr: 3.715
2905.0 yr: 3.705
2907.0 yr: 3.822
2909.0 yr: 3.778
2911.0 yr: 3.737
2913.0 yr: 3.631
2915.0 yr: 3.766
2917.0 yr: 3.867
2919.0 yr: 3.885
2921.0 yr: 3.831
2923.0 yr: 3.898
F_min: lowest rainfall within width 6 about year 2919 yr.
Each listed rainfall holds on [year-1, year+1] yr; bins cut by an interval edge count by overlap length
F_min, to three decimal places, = 3.831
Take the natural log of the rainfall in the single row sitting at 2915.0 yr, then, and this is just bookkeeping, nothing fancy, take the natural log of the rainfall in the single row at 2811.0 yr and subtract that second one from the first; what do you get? 0.105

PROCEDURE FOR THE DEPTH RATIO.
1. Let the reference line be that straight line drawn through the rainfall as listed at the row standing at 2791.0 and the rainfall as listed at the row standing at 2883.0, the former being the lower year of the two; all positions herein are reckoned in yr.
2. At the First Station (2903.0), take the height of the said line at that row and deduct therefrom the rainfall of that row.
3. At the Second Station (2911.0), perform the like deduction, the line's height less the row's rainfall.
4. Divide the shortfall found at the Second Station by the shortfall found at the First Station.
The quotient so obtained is 1.0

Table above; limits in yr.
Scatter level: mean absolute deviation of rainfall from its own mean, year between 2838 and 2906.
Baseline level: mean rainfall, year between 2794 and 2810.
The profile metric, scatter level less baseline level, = -3.3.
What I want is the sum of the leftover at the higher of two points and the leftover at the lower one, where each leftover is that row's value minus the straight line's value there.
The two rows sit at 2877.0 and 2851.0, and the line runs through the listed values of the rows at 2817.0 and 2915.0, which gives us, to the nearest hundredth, 0.49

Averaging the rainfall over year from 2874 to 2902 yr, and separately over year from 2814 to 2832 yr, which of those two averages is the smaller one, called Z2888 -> 3.66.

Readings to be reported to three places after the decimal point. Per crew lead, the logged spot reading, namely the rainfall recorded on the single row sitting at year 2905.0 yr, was 3.705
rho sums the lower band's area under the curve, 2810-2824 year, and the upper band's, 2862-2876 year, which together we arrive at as 104.5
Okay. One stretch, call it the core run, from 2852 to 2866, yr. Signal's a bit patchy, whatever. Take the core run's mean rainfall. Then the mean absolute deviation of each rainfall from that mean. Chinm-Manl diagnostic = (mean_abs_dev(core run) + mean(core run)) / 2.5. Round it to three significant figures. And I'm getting 1.54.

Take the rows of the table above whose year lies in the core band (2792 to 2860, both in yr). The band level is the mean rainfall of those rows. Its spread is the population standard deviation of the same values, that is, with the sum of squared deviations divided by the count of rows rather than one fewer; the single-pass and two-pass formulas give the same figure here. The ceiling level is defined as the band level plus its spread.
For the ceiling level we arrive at 3.85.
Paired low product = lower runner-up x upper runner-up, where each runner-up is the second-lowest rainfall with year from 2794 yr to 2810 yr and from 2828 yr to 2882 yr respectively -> 12.0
